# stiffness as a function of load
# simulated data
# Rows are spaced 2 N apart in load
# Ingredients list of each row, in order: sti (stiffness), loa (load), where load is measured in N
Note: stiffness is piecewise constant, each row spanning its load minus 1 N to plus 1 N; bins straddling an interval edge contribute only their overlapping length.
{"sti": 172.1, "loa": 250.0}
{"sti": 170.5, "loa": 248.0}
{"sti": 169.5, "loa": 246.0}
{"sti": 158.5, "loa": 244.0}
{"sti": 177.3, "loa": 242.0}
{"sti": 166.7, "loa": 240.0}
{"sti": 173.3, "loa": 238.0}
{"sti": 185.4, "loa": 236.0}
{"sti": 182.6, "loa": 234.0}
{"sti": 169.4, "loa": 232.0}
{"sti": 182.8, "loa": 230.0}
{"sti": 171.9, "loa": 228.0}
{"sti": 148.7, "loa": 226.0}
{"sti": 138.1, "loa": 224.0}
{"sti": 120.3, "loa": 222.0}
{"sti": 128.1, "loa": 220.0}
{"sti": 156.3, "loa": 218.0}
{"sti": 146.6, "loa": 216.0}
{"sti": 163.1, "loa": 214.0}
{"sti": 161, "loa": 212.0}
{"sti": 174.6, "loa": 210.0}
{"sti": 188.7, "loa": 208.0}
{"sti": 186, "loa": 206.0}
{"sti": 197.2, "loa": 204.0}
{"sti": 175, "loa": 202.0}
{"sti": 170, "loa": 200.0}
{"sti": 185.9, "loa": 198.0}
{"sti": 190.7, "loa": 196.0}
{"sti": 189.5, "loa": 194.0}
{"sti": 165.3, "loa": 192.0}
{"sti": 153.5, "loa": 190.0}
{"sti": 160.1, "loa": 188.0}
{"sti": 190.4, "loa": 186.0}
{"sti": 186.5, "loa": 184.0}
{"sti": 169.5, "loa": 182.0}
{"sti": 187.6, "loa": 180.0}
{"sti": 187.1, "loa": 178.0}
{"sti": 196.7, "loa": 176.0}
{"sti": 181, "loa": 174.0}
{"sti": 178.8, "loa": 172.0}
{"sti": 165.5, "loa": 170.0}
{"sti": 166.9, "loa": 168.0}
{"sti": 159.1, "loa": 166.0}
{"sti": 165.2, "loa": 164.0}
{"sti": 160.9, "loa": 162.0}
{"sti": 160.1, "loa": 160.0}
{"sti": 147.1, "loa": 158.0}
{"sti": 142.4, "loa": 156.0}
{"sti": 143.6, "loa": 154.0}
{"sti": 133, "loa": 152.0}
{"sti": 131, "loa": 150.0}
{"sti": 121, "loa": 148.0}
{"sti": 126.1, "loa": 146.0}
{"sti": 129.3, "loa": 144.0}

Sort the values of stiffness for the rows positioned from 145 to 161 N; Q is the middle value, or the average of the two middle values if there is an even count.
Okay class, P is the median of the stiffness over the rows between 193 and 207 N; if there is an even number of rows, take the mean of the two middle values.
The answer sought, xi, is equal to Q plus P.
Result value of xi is 324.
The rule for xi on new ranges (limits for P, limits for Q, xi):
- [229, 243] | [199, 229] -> 340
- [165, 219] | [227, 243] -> 350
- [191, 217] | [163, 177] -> 342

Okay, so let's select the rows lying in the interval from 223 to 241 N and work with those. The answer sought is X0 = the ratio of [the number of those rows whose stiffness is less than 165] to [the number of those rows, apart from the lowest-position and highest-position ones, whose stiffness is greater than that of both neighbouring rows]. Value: 1.0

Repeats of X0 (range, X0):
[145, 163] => 9.0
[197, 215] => 1.0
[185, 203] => 2.0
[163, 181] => 0.5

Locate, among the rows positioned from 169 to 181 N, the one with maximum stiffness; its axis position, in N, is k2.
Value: 176.0 N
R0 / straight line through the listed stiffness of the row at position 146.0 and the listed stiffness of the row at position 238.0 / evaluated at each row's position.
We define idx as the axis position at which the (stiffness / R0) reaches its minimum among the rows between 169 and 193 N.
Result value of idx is 190.0 N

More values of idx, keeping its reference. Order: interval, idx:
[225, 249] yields 226.0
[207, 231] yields 222.0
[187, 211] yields 190.0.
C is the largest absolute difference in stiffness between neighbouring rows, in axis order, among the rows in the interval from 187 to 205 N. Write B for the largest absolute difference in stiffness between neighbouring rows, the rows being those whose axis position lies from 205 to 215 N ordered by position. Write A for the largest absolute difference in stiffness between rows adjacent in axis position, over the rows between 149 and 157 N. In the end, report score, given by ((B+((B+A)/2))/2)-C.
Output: -11.0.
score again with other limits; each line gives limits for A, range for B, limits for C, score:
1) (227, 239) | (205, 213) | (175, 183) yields -4.2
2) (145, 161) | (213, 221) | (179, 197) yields -5.9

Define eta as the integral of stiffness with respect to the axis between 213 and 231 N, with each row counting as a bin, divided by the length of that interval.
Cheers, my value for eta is 151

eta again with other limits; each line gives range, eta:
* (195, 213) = 181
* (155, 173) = 161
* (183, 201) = 177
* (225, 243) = 173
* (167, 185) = 180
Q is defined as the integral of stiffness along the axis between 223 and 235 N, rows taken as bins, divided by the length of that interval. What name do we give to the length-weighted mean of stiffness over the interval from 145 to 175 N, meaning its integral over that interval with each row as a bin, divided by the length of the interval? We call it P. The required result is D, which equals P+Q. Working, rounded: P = 152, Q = 166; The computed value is 318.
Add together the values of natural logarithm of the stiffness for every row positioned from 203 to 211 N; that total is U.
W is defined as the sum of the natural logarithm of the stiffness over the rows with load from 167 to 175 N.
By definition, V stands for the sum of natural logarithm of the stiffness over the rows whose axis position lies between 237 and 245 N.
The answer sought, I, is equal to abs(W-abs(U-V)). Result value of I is 20.2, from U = 20.9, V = 20.51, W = 20.6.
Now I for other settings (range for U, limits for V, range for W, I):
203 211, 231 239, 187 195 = 20.3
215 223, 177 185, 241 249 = 19.4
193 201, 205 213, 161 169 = 20.2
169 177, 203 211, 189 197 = 20.5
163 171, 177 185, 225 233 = 20.1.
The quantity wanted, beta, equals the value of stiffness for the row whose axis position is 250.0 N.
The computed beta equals 172.1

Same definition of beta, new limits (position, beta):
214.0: 163.1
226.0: 148.7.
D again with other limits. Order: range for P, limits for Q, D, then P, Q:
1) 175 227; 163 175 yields 339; 170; 169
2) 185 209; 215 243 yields 340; 179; 161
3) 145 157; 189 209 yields 313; 133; 180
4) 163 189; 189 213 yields 355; 176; 178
